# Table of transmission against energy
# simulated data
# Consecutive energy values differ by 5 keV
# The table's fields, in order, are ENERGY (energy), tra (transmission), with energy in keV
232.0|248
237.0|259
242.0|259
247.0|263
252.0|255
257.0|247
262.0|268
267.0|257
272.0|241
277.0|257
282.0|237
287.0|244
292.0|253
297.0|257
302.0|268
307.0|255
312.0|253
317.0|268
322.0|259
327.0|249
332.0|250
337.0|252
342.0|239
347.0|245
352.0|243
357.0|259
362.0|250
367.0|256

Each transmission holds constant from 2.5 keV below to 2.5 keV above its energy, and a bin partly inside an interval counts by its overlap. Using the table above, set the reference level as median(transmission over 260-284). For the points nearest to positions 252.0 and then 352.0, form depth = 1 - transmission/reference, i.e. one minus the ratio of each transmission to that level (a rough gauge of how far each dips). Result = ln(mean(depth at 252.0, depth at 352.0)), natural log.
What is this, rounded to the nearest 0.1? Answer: -3.5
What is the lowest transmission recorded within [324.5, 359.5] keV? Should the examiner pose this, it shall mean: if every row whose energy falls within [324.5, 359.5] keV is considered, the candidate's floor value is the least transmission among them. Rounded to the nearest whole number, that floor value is 239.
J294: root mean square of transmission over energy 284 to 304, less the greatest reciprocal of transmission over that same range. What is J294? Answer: 256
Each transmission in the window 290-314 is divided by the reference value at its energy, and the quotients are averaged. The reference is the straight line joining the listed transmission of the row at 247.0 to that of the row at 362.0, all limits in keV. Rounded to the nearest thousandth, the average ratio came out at 1.002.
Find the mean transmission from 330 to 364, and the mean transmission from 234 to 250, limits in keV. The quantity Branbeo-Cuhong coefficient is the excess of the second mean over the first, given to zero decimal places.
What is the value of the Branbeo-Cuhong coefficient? 12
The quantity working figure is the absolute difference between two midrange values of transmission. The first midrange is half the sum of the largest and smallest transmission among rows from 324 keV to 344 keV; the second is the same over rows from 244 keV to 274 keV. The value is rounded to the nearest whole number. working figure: 9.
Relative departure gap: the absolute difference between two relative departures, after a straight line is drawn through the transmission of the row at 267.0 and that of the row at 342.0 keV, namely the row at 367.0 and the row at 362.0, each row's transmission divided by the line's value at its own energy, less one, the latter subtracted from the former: 0.03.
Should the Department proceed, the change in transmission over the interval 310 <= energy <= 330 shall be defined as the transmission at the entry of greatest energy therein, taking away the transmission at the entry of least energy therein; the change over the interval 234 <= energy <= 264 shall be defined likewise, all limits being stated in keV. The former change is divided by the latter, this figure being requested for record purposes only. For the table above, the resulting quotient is -0.4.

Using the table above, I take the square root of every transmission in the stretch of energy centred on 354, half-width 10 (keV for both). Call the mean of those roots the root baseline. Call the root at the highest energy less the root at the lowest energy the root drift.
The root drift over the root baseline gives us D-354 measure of 0.010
